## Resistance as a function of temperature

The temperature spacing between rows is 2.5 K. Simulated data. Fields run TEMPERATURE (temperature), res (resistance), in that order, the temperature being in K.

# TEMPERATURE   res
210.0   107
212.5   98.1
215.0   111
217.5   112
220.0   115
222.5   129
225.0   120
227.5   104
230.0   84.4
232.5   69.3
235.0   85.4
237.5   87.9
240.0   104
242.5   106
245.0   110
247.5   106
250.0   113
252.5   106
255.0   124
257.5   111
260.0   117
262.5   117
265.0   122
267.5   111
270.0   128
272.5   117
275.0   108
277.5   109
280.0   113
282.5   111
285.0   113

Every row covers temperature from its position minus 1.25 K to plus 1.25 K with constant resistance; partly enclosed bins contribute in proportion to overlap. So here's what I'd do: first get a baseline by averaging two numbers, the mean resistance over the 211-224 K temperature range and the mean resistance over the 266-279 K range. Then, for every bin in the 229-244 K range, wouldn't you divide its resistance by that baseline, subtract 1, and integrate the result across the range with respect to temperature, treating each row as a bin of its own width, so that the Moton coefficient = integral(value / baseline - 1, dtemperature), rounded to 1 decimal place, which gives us -3.2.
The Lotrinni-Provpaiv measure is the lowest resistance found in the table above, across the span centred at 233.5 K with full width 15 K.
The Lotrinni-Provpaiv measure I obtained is 69.3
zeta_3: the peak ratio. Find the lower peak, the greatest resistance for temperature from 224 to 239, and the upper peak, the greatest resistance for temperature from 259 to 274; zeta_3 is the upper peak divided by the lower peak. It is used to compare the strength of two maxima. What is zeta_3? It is 1.07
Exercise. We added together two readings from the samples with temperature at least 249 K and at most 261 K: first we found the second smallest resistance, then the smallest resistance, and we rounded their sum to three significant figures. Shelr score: 217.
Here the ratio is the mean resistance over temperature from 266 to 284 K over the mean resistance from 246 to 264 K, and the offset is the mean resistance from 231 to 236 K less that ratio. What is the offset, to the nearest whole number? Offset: 76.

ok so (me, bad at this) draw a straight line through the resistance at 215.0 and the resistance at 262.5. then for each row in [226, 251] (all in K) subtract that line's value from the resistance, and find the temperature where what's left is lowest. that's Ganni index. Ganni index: 232.5 K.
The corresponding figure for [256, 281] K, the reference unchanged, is 275.0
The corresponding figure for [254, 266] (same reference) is 257.5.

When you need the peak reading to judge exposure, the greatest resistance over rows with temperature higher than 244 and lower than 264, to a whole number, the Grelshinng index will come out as 124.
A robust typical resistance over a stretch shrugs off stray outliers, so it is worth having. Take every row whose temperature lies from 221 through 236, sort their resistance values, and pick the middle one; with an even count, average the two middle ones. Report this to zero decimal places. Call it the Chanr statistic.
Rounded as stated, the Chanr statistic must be 95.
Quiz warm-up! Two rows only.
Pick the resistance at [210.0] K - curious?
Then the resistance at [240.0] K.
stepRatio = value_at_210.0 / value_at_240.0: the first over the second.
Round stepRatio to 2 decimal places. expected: 1.03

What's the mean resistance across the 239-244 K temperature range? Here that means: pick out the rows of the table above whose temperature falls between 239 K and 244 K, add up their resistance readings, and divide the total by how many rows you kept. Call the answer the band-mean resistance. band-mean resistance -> 105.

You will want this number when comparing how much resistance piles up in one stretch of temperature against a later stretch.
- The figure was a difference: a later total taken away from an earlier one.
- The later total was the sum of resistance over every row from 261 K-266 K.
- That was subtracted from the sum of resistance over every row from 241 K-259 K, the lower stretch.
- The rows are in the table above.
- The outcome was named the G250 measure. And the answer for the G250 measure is 537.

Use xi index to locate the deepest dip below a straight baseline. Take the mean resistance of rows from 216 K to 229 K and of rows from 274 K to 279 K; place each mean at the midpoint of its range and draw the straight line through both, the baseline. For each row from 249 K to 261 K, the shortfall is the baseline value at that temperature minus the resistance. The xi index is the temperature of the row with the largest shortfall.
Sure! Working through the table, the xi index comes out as 252.5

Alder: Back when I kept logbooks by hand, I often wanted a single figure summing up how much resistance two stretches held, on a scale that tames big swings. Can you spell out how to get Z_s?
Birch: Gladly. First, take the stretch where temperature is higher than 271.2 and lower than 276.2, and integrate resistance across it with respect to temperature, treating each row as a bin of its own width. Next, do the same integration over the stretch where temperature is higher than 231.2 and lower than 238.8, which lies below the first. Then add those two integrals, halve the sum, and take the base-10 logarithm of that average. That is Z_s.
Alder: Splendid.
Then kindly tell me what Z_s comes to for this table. 2.77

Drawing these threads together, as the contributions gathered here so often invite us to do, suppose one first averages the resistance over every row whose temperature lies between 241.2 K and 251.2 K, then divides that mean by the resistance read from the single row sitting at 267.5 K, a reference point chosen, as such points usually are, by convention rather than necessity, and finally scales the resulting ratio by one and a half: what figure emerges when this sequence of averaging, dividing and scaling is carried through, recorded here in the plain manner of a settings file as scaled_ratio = 1.47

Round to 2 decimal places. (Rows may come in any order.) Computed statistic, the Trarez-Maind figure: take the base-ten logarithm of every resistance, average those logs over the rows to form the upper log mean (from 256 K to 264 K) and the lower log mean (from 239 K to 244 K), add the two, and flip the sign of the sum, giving -4.08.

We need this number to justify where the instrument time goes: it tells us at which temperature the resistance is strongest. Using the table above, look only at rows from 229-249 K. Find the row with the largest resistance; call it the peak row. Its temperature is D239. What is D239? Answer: 245.0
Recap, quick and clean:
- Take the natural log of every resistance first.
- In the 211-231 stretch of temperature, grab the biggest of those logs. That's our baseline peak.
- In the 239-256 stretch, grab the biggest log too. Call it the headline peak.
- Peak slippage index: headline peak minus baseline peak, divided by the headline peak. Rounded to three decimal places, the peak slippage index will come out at -0.008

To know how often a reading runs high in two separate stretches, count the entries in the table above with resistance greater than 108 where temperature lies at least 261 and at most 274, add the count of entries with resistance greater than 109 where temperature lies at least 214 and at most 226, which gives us 10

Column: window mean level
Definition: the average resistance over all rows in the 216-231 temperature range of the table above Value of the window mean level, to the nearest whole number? 111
